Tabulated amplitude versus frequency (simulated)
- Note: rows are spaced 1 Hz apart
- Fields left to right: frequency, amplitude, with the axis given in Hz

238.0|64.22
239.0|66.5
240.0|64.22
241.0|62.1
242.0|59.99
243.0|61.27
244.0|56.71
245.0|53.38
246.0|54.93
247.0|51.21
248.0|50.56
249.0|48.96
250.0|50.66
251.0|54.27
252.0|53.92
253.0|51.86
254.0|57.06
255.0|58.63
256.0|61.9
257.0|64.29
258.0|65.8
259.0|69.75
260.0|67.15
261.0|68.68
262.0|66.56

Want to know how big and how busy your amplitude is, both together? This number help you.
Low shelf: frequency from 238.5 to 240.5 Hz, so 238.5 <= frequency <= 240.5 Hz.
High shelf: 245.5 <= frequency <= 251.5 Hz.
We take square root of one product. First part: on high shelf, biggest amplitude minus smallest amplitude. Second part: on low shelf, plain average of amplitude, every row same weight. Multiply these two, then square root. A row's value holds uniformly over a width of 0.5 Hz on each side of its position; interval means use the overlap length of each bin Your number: 19.8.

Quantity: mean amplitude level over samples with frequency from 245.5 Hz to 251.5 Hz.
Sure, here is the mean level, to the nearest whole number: 52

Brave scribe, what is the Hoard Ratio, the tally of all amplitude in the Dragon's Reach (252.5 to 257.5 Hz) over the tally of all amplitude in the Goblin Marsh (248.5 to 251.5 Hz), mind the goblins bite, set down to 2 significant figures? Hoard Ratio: 1.9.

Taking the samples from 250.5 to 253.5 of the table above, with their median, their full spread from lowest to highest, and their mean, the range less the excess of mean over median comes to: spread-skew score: 3.0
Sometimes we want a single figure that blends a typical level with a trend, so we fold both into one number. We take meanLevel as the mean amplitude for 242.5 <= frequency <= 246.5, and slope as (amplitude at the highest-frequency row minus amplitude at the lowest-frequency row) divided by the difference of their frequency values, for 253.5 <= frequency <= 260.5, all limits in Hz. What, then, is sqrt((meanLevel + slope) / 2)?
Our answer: 5.40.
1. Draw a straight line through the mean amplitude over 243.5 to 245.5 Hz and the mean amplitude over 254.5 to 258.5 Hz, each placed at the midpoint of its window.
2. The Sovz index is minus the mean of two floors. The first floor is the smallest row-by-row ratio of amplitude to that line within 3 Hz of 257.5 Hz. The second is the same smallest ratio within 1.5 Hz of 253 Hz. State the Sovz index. -0.90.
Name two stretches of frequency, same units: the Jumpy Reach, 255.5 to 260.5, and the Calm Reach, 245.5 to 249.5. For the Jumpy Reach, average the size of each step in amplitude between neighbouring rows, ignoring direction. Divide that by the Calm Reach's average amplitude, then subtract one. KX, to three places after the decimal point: -0.949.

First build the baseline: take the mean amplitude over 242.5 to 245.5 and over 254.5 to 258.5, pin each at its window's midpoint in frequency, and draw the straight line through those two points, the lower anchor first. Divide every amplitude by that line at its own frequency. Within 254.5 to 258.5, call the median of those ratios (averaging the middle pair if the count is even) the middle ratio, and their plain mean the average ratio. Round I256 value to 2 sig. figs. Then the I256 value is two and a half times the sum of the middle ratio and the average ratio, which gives 5.0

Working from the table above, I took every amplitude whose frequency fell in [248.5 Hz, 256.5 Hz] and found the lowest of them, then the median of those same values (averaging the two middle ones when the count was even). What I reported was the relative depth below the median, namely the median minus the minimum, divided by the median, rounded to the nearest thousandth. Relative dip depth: 0.095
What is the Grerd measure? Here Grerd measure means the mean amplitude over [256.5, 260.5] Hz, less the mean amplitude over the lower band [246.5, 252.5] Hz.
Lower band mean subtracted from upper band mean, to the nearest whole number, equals 15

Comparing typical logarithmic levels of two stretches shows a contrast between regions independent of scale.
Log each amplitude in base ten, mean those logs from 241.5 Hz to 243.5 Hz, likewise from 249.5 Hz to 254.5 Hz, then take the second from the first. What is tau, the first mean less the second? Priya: 0.054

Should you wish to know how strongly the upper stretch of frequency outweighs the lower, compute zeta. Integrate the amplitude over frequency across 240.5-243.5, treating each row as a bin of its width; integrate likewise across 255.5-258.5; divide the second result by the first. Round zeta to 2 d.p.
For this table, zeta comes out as 1.05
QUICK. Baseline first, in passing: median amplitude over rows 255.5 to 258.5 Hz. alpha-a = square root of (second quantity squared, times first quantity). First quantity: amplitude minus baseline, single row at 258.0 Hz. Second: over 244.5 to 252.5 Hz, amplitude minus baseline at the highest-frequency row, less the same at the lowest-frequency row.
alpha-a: 0.7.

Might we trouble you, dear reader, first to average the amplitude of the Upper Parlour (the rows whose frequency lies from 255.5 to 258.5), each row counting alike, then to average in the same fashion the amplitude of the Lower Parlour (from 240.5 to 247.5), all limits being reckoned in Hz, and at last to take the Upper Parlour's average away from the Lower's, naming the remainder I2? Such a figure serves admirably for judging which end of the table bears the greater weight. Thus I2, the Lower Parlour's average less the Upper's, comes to -7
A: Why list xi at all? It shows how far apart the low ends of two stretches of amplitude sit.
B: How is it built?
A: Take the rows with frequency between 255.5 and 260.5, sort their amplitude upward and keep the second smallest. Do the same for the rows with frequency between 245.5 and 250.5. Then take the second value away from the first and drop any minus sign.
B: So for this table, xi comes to 14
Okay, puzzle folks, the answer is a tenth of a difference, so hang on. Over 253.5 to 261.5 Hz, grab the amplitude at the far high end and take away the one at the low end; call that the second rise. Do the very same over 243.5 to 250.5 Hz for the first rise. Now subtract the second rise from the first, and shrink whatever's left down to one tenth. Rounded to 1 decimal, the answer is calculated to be -1.8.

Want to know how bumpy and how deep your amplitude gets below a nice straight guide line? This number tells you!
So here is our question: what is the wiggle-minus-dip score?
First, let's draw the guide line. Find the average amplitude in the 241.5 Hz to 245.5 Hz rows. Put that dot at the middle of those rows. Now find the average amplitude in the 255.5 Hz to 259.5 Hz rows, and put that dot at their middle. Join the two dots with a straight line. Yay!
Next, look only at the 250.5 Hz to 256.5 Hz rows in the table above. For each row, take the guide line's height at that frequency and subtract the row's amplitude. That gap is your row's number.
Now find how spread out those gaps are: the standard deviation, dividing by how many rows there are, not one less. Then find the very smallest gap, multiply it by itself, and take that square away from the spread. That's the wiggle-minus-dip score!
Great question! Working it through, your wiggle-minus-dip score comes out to -4.8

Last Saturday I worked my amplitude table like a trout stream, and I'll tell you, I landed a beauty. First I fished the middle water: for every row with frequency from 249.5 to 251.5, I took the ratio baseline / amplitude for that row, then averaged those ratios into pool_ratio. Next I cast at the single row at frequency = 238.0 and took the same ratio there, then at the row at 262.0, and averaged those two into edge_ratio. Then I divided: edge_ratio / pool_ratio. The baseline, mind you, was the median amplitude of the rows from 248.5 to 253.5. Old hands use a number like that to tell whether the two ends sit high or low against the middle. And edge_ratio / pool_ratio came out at 0.80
